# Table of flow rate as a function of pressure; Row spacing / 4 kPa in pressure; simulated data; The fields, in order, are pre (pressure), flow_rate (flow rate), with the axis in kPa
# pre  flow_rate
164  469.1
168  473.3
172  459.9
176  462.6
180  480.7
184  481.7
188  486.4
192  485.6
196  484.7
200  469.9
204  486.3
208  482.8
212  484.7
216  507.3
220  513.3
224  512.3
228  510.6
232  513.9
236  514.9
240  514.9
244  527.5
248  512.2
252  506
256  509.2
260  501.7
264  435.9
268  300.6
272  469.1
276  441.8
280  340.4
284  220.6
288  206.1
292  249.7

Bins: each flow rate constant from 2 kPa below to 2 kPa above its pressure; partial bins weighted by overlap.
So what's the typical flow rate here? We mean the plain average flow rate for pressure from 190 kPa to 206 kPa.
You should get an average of 482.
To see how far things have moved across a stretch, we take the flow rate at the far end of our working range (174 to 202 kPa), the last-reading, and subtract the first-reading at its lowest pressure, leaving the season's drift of 7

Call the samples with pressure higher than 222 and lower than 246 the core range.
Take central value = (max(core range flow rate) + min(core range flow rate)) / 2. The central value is 519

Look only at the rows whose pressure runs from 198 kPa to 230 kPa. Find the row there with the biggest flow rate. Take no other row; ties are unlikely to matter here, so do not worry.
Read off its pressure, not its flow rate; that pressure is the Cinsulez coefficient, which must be 220 kPa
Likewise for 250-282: 256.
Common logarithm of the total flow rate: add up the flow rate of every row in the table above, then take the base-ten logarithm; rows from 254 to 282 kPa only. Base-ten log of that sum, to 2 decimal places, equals 3.48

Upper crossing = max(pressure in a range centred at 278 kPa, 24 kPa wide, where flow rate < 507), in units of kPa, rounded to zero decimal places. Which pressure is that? 288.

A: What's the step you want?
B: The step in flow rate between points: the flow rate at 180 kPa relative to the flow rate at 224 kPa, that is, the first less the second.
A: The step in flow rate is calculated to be -32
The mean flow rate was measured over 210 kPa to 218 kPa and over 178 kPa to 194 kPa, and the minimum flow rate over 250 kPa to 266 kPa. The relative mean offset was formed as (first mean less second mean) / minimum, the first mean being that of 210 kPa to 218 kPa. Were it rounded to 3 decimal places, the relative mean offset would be 0.028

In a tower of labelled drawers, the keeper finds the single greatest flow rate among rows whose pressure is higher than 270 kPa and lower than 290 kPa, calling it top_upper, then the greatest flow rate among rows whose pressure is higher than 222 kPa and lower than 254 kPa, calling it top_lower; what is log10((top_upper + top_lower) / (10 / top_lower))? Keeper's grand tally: 4.72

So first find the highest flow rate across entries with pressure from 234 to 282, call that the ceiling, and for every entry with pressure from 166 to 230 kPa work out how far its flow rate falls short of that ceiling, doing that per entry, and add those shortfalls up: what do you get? 658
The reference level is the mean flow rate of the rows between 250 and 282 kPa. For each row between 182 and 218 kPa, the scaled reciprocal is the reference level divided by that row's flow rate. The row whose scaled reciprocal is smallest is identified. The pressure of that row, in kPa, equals 216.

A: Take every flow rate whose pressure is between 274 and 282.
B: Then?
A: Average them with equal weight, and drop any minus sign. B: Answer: 391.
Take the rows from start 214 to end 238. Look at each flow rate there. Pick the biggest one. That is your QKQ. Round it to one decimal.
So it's 514.9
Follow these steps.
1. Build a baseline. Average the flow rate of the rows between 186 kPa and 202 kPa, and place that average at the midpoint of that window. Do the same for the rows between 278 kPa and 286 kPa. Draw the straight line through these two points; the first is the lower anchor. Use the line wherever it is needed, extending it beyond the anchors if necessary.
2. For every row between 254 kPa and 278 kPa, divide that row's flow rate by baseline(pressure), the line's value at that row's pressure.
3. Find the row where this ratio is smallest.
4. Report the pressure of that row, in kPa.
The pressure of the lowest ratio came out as 268 kPa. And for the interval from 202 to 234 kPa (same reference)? 204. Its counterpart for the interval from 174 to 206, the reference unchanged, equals 176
